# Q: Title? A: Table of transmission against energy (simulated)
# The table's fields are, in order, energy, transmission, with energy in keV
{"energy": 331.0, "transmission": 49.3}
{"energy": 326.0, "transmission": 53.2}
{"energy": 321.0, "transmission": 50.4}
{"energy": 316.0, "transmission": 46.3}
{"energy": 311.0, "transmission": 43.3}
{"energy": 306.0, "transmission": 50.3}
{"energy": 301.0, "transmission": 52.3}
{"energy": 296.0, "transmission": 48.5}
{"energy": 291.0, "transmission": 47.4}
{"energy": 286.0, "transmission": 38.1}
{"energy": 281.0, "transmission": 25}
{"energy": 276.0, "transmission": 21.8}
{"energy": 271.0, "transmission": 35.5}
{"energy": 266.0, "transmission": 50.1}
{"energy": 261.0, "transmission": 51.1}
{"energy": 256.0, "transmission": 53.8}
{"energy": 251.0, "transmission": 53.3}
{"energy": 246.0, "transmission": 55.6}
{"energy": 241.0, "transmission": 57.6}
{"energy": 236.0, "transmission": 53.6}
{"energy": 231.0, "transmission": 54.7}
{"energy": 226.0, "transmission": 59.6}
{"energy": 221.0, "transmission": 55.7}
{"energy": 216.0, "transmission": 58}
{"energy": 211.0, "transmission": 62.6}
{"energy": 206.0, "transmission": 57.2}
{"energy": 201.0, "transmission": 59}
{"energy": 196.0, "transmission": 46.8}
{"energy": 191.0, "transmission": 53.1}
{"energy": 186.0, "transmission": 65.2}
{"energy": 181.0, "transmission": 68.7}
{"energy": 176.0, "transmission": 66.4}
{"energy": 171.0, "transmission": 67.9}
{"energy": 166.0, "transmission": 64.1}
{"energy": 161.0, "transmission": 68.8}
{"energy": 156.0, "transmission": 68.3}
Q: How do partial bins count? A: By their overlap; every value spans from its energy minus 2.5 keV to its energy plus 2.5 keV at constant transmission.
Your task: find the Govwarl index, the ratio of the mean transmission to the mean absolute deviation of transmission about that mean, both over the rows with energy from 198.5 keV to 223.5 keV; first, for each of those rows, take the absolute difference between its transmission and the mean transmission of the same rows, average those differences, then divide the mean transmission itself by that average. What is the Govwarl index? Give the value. 32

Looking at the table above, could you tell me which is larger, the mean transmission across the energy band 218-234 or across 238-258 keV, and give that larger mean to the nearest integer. 57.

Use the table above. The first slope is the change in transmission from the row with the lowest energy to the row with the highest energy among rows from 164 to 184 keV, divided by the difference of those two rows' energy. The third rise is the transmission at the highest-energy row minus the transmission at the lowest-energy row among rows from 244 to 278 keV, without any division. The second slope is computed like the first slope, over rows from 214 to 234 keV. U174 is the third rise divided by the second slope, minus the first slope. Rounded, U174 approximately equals 153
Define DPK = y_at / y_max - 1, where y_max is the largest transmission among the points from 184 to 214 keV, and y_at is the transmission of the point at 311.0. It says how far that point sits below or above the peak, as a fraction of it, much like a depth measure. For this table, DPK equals -0.34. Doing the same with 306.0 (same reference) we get -0.23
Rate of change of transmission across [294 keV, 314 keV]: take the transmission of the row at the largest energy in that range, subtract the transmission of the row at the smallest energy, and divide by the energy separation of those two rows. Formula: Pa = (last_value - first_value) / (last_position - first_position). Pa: -0.3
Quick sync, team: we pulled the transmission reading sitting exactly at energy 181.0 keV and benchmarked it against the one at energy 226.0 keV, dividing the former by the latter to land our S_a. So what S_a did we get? 1.15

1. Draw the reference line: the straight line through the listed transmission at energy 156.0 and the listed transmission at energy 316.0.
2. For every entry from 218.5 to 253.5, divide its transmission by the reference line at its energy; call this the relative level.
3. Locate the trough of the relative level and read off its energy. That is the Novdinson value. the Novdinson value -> 236.0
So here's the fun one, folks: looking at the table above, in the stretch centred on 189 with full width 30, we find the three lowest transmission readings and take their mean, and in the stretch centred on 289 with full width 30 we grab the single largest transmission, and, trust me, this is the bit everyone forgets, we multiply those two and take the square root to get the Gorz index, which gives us 52.6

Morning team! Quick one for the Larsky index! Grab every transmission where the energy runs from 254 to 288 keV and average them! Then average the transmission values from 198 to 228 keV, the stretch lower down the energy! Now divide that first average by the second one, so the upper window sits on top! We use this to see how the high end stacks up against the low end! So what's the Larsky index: 0.67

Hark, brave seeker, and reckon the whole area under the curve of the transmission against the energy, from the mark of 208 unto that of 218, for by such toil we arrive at 603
